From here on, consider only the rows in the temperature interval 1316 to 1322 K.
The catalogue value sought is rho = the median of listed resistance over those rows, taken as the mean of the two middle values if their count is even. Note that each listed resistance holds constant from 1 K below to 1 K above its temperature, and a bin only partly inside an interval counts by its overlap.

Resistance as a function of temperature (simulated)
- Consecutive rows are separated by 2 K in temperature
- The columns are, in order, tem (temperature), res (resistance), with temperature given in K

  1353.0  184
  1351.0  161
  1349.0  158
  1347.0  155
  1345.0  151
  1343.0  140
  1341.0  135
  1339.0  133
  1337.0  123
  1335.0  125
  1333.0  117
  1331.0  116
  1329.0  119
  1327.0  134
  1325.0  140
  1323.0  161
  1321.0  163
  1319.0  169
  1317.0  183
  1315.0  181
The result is 169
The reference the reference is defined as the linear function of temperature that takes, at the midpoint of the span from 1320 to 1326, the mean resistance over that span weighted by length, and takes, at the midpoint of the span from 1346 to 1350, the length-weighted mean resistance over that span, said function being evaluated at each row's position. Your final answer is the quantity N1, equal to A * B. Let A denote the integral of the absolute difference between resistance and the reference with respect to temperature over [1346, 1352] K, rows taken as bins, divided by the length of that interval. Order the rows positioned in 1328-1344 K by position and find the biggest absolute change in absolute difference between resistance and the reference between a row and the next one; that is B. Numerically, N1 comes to 23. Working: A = 2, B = 9.9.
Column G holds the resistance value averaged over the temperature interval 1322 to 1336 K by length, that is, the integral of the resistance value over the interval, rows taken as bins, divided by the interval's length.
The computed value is 130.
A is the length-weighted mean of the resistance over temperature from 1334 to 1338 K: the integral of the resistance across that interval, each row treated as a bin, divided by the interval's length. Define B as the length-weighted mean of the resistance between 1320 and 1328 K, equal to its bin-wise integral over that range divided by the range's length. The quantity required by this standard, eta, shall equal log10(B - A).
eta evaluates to 1.41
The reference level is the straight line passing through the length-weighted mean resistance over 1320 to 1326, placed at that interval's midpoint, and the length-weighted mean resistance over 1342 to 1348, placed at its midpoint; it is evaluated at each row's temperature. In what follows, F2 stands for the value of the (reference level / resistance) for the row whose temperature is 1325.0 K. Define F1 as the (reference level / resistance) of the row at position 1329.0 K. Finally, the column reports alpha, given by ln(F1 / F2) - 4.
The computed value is -3.84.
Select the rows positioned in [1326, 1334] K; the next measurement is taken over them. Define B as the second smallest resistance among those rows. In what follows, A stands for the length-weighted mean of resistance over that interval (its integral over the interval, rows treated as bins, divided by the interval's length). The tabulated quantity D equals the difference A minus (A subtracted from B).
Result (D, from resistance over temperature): 126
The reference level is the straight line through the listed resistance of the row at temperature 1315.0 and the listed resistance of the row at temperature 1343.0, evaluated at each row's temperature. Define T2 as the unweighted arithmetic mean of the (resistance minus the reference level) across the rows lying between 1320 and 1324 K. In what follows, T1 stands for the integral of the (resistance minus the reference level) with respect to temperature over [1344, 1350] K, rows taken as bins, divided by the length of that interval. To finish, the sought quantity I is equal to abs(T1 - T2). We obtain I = 29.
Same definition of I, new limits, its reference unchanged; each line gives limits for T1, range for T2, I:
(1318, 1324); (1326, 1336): 27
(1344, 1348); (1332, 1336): 50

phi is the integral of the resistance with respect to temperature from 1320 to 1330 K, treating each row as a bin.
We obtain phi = 1434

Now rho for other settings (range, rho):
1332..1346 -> 133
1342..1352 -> 155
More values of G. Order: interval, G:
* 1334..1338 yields 124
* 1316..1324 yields 169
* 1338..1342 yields 134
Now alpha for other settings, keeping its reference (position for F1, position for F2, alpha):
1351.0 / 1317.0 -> -3.93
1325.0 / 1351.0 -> -3.81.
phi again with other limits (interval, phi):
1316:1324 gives 1352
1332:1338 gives 730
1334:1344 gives 1312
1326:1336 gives 1222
